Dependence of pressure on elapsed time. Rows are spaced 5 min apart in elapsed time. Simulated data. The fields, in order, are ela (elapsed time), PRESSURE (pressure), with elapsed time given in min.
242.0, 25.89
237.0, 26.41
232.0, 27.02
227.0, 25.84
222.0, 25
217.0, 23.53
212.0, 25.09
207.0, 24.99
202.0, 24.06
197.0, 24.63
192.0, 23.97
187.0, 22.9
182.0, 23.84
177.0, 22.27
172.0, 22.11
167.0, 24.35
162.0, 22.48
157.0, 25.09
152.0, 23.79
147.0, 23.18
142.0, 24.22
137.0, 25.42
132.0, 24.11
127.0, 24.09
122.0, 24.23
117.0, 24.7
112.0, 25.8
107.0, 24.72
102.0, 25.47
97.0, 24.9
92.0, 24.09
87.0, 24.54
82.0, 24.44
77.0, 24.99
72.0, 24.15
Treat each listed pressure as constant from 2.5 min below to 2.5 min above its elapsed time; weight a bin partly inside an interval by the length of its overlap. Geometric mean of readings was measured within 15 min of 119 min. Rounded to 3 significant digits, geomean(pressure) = 24.6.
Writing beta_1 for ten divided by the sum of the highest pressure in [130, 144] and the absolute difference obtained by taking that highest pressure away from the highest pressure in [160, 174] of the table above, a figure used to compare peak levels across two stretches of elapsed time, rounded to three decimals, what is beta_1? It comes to 0.378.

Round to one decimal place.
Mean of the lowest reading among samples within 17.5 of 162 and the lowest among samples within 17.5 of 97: 23.1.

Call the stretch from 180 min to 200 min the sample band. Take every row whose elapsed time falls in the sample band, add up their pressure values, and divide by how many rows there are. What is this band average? 23.8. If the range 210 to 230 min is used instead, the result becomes 24.9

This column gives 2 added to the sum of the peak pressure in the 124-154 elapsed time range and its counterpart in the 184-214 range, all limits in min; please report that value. 52.5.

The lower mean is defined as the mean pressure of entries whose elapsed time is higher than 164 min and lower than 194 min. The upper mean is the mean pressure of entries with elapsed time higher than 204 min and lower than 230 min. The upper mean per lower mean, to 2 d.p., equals 1.07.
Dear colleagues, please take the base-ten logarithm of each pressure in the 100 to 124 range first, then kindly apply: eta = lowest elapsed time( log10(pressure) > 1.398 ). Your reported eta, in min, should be 102.0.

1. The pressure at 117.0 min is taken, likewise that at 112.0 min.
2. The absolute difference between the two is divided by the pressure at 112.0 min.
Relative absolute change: 0.043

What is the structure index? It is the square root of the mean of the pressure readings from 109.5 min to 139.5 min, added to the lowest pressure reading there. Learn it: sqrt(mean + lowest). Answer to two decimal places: 6.99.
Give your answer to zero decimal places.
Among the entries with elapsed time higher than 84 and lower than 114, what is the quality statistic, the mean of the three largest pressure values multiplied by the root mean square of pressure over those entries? 633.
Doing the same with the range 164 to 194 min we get 559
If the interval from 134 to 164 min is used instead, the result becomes 599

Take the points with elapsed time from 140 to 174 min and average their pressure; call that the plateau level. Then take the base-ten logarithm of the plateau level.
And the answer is 1.373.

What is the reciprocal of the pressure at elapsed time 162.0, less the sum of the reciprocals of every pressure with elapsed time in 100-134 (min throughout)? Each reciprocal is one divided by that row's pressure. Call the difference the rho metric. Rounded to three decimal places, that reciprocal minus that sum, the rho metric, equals -0.239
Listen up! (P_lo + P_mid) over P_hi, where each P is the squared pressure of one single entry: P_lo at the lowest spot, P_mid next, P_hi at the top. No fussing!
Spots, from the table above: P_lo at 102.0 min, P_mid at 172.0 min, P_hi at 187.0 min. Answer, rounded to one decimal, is 2.2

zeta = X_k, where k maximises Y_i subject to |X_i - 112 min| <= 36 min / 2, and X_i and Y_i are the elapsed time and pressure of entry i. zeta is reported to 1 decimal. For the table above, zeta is 112.0 min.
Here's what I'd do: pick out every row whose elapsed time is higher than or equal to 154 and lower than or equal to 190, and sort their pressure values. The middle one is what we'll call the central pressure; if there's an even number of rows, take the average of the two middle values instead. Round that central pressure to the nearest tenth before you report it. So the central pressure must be 22.9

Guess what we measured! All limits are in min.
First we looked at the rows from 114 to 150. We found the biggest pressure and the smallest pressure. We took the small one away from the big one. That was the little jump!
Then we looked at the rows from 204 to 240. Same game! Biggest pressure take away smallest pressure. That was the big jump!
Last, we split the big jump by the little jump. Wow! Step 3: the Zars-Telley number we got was 1.56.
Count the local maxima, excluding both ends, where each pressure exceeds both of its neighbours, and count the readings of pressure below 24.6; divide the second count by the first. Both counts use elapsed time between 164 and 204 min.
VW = 3.5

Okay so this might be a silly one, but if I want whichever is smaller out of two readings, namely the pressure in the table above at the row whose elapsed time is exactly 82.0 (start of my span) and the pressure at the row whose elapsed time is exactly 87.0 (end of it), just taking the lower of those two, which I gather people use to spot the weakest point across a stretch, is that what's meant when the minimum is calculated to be 24.4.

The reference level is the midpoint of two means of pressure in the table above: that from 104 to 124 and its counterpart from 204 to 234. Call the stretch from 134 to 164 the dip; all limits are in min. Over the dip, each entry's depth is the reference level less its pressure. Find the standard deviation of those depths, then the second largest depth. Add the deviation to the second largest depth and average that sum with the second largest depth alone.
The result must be 2.4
